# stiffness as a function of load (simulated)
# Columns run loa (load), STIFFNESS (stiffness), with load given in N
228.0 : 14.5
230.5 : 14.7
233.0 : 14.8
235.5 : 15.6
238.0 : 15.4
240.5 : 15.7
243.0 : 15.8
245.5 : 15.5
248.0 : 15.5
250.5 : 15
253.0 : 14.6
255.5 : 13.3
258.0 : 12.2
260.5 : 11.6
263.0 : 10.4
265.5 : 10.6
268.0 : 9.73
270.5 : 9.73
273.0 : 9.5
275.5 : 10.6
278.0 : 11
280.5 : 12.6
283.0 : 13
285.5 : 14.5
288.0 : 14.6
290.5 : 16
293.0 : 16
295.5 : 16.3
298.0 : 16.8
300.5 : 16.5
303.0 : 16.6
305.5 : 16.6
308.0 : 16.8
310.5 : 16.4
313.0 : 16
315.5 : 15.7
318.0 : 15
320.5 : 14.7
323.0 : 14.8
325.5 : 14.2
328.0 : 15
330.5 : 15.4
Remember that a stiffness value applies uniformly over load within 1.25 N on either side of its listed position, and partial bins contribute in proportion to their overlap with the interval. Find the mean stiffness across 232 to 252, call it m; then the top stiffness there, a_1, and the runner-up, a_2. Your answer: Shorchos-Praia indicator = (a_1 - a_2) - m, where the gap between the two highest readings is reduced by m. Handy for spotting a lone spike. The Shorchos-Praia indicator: -15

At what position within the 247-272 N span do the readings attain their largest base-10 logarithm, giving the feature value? 248.0 N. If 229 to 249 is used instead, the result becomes 243.0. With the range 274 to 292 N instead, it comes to 290.5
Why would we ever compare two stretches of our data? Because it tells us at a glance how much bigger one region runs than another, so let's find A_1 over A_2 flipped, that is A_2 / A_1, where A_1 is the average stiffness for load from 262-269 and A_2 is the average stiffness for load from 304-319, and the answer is 1.6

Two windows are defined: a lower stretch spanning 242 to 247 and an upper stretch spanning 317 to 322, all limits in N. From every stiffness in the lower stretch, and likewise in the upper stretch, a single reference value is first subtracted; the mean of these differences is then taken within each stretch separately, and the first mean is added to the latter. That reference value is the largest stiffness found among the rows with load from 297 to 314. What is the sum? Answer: -3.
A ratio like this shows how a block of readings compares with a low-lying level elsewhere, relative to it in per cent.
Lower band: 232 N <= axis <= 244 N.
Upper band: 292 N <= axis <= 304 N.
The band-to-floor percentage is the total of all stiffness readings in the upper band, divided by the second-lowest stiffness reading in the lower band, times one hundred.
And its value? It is 534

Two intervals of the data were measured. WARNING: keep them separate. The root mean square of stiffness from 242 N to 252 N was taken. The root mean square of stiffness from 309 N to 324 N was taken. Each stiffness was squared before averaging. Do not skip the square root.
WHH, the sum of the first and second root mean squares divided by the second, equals 2.00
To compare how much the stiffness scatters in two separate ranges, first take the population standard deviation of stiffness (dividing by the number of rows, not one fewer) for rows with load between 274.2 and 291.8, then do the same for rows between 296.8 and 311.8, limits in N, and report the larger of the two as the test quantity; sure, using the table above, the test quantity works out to 1.8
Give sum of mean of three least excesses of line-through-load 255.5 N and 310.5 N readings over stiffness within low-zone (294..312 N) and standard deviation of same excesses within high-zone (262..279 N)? -0.3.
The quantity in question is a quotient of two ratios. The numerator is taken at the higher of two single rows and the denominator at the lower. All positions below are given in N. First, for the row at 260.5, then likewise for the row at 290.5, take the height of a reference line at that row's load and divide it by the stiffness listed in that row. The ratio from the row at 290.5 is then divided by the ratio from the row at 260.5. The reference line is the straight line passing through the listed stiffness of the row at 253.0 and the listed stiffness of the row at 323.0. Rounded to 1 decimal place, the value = 0.7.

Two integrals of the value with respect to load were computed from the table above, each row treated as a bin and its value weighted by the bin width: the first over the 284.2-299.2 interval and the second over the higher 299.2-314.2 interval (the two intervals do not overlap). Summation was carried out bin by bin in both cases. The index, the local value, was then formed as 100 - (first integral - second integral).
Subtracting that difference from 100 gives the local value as 112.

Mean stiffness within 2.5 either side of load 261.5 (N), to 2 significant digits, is 11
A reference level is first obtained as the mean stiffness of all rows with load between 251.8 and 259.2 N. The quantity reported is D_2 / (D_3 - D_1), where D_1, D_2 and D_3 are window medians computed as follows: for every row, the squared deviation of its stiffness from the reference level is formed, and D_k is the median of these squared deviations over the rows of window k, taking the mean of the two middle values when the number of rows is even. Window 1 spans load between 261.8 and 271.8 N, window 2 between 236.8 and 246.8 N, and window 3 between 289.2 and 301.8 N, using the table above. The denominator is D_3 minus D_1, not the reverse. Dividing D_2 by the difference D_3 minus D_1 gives -2.1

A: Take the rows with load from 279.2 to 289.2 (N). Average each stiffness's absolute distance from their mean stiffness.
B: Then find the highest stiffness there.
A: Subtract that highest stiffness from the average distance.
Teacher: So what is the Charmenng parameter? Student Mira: -13.7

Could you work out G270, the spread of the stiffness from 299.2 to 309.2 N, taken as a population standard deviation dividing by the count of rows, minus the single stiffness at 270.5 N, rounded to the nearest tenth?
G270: -9.6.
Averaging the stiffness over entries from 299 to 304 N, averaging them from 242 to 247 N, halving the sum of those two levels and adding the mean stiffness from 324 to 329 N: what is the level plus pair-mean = 30.7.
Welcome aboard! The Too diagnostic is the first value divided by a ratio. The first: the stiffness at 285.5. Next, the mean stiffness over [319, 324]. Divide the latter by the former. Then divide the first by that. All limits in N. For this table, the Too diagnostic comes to 14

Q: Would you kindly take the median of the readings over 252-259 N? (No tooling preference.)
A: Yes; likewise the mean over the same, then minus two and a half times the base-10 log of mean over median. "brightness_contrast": -0.005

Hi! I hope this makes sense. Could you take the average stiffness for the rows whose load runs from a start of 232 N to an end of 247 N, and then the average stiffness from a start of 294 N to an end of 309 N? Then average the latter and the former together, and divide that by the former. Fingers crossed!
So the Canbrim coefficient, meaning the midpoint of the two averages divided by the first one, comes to 1.04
